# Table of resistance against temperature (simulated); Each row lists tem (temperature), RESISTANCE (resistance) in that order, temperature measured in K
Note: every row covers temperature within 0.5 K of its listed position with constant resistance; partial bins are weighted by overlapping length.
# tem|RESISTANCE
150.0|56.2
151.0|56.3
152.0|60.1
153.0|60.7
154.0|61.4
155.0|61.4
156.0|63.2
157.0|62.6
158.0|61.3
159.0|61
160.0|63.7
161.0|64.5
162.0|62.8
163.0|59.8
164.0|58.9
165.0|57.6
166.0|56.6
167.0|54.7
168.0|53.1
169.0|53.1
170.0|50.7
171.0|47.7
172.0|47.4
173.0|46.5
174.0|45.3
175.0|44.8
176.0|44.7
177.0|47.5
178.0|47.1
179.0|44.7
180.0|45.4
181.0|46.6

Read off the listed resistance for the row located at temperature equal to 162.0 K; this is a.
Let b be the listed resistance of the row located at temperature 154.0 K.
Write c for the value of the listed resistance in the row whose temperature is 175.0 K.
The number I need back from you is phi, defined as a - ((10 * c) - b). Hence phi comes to -324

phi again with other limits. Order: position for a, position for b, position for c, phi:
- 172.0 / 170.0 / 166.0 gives -468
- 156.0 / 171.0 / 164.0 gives -478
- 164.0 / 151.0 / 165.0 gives -461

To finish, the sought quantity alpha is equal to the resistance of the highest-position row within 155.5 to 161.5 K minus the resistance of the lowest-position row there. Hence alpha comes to 1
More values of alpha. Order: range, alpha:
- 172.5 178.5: 1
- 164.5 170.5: -7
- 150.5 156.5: 7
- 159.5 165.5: -6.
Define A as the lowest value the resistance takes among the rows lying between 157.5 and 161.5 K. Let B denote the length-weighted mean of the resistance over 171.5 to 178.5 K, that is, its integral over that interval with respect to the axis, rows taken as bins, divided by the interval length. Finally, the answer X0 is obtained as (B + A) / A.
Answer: 1.76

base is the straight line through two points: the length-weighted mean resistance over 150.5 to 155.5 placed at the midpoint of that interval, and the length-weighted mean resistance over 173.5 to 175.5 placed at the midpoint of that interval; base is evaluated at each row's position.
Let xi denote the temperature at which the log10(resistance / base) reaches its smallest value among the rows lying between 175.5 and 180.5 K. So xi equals 176.0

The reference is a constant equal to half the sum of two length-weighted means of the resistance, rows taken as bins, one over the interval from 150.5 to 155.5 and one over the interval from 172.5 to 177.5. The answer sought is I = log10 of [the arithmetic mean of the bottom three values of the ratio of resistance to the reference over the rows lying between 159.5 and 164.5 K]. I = 0.06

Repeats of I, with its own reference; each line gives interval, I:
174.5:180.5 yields -0.07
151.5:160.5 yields 0.06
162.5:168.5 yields 0.02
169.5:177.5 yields -0.07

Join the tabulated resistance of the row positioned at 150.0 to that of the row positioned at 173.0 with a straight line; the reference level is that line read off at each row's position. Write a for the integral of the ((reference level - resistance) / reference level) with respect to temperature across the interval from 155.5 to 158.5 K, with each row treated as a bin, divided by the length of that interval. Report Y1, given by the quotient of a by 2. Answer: -0.09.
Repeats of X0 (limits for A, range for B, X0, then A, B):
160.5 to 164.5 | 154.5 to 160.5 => 2.06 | 58.9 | 62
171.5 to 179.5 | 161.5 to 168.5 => 2.29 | 44.7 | 58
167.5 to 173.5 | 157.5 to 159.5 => 2.32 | 46.5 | 61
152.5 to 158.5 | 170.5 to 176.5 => 1.76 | 60.7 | 46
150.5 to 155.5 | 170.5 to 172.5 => 1.84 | 56.3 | 48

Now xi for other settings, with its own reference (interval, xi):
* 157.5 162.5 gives 158.0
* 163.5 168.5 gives 168.0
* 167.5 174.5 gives 174.0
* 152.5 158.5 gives 153.0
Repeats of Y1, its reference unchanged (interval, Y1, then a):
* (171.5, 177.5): 0.00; 0.00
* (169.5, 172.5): -0.01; -0.03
